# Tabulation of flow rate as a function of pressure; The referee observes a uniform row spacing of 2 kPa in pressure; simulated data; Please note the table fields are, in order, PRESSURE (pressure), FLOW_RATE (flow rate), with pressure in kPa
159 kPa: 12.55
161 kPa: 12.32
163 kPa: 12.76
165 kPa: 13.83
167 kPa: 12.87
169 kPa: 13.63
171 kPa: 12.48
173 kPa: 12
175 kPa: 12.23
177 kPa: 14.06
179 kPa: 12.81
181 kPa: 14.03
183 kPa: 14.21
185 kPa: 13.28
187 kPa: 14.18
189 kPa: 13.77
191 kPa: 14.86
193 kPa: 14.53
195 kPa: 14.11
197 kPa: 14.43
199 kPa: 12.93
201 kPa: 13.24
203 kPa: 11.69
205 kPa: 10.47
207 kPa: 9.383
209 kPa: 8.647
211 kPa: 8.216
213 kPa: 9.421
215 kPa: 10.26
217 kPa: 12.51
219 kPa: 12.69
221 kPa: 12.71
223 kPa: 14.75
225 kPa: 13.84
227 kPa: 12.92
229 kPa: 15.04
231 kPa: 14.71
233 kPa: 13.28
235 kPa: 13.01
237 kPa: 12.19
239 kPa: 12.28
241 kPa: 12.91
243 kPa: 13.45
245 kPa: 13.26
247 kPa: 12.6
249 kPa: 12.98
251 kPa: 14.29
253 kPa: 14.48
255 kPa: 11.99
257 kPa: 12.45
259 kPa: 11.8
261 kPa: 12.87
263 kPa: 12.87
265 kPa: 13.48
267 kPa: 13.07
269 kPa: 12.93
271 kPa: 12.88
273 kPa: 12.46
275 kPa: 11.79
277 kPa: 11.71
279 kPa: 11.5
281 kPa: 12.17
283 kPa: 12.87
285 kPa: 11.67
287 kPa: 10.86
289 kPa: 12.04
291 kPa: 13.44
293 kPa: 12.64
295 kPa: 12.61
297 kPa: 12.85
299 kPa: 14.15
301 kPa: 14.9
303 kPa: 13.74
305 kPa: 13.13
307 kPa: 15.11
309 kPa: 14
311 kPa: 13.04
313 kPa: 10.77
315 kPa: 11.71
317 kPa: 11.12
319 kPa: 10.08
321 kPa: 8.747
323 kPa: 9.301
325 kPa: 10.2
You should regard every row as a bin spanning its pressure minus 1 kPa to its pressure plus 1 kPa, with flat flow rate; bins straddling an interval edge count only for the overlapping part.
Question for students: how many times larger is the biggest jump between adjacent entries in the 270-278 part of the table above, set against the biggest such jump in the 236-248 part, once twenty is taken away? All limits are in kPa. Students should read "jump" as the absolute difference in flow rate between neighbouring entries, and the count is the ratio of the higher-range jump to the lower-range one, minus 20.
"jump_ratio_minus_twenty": -19.0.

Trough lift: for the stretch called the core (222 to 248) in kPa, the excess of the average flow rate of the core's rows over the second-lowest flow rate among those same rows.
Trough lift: 1.12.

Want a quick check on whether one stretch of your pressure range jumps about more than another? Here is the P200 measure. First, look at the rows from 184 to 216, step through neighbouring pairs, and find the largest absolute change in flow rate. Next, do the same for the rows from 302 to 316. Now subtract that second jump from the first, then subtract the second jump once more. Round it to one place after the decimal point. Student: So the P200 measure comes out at -3.0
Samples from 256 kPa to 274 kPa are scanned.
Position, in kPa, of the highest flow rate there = 265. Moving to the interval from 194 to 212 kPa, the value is 197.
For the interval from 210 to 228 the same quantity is 223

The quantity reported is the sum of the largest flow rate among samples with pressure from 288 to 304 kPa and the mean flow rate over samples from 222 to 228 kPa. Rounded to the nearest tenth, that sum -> 28.7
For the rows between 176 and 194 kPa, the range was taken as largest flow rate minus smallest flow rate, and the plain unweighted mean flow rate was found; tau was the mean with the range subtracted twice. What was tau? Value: 10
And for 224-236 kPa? 10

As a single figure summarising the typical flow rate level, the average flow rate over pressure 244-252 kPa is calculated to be 13.3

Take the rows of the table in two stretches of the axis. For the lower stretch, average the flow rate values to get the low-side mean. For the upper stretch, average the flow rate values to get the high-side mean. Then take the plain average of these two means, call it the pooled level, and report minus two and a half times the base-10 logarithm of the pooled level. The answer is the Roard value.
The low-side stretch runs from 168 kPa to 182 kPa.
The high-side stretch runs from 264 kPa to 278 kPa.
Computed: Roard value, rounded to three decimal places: -2.770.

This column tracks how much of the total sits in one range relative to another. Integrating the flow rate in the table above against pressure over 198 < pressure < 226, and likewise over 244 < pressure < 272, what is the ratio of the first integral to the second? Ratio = 0.88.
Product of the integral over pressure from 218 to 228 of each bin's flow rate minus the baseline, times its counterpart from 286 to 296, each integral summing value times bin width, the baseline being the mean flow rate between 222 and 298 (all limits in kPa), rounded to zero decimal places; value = -28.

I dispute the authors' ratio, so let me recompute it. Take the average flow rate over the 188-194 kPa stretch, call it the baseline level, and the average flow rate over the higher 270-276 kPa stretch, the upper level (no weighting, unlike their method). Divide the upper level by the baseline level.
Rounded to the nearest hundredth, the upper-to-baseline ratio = 0.86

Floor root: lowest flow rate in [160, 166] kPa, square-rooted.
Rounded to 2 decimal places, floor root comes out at 3.51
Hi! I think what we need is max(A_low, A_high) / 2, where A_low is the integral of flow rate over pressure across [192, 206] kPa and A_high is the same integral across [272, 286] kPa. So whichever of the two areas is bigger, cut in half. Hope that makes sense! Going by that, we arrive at 91.4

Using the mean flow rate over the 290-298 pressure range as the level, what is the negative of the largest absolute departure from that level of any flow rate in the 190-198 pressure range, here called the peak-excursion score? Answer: -2.0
